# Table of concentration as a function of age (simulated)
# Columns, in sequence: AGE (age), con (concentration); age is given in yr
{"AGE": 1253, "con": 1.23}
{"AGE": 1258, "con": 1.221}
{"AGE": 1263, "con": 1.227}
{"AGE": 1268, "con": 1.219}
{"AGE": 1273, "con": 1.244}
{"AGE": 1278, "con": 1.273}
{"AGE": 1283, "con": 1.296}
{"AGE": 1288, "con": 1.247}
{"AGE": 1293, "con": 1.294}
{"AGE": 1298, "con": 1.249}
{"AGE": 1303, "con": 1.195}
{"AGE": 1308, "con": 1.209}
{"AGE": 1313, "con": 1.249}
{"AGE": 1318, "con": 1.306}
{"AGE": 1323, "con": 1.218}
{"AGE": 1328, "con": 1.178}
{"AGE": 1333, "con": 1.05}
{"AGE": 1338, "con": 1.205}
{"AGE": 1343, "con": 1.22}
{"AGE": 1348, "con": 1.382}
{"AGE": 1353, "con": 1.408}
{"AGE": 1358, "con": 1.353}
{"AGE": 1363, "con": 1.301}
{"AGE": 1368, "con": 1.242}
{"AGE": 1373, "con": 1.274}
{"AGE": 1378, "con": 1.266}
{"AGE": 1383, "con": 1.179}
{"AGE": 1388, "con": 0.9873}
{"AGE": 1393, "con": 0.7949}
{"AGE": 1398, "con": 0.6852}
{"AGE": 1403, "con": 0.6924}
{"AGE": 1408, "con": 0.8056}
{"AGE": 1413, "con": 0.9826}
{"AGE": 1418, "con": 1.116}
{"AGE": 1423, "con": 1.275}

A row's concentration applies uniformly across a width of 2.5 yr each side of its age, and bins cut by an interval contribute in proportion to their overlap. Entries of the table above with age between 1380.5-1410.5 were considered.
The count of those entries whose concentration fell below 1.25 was 6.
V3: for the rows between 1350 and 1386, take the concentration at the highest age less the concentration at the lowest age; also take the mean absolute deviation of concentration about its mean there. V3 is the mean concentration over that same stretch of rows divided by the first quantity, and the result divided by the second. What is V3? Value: -101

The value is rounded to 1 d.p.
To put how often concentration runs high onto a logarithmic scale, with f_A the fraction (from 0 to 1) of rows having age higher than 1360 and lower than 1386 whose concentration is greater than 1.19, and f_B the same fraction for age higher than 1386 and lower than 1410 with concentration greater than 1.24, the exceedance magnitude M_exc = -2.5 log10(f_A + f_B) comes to 0.2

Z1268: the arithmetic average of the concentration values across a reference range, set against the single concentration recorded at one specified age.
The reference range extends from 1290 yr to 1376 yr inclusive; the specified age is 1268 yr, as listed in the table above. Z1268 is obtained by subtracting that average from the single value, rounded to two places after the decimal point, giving -0.04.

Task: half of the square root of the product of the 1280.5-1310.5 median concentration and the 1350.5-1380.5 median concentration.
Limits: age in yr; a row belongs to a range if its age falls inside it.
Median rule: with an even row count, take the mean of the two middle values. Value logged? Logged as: 0.634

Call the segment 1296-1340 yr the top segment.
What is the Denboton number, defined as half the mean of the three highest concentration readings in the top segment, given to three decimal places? 0.634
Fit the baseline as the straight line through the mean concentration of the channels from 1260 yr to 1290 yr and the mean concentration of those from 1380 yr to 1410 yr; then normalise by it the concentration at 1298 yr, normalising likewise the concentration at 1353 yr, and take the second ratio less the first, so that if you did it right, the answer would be 0.35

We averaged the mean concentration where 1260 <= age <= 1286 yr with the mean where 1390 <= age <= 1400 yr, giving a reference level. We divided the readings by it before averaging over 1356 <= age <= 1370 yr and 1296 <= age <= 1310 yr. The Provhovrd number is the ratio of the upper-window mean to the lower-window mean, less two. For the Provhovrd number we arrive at -0.93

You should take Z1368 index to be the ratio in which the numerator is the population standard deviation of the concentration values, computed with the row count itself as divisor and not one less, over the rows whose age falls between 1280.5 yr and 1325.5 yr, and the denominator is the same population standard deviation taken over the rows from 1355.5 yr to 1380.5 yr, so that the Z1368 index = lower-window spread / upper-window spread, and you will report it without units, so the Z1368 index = 1.00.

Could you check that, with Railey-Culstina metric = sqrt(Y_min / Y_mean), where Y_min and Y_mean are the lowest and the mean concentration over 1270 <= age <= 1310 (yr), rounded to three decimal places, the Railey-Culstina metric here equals 0.977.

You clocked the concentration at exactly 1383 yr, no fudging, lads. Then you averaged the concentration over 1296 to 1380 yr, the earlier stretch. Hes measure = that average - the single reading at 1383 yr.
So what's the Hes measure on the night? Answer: 0.074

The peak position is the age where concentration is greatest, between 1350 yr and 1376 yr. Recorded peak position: 1353 yr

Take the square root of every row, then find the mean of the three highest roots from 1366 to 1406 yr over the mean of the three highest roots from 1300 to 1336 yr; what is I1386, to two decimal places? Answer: 1.00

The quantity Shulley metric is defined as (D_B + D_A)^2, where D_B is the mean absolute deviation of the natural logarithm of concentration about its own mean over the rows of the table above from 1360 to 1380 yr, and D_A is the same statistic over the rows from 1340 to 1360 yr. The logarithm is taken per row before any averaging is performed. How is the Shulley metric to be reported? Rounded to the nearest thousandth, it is 0.004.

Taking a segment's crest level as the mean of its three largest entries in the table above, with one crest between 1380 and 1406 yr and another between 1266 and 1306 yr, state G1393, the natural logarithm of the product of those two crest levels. 0.24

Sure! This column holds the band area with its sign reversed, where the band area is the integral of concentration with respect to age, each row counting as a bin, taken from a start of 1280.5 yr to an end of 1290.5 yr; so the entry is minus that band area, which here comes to -13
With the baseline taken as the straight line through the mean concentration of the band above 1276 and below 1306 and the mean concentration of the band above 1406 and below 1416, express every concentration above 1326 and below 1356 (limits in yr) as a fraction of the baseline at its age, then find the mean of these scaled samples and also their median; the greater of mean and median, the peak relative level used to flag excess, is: 1.12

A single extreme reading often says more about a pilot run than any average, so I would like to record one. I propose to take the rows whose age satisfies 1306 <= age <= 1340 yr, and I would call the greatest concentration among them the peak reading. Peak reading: 1.306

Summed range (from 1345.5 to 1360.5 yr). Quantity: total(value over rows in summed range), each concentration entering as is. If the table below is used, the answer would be 4.1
